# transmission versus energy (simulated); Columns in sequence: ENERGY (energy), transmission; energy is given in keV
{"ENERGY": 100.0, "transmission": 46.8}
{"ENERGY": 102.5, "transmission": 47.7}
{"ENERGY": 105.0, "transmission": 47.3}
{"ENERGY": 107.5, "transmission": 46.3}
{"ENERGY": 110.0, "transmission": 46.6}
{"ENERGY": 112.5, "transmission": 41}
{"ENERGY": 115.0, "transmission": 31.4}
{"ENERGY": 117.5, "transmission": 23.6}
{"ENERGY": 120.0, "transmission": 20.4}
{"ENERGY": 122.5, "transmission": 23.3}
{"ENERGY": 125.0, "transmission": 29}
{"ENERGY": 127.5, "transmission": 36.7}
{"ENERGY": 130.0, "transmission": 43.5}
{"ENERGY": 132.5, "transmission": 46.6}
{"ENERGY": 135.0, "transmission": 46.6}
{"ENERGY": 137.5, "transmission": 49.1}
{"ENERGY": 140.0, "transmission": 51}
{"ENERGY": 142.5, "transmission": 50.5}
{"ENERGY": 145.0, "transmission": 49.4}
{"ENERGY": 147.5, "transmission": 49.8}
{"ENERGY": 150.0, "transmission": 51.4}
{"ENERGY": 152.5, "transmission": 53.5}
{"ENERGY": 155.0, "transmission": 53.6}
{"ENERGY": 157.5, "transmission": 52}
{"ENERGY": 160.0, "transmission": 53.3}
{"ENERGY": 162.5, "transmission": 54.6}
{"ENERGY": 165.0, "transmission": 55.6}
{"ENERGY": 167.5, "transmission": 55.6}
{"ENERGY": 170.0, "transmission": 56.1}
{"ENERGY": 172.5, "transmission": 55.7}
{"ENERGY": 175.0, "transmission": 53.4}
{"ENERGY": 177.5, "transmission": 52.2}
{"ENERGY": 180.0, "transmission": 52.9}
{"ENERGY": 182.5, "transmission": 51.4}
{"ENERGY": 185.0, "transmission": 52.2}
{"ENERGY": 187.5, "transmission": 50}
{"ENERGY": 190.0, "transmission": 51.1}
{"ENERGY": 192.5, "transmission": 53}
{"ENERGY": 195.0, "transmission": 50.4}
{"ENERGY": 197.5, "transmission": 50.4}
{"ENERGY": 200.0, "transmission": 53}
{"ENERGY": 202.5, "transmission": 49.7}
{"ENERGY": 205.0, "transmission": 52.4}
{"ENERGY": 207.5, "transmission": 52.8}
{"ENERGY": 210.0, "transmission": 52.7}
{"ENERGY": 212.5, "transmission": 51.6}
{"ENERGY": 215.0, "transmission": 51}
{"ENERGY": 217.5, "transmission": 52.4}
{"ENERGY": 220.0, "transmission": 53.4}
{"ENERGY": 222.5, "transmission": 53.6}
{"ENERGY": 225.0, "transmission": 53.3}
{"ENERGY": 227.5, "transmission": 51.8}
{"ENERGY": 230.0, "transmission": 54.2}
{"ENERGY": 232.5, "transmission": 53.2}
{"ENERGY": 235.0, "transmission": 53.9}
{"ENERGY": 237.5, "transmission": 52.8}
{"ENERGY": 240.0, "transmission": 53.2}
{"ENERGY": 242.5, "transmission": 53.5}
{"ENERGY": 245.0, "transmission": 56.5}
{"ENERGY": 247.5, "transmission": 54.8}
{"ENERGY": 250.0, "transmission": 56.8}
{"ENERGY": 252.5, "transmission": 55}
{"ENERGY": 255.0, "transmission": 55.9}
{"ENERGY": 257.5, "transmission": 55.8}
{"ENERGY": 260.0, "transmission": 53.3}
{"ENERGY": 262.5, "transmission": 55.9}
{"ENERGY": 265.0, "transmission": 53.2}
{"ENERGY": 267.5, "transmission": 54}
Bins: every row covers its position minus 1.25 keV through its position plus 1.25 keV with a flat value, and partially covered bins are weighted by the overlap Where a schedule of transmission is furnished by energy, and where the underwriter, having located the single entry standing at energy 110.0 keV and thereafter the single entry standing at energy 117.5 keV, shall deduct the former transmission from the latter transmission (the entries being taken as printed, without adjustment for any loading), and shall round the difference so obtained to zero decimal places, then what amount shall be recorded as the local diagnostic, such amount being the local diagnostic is -23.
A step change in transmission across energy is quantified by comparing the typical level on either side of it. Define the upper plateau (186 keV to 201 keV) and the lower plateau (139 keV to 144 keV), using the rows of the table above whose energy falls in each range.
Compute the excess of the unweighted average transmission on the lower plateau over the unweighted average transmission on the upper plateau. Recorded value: -0.6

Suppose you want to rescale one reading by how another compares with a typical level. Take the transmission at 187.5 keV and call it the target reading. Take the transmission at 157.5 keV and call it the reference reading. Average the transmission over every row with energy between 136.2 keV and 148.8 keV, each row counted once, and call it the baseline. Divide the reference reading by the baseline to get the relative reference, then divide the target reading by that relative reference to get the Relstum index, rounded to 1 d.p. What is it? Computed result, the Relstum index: 48.0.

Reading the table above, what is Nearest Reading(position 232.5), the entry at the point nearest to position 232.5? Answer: 53.2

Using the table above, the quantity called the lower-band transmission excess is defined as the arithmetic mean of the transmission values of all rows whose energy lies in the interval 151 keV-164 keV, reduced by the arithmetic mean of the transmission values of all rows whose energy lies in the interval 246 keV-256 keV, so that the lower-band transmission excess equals -2.2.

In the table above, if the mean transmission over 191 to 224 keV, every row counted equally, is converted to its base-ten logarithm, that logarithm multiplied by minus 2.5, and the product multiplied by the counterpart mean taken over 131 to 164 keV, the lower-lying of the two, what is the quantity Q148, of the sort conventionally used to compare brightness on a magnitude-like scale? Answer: -218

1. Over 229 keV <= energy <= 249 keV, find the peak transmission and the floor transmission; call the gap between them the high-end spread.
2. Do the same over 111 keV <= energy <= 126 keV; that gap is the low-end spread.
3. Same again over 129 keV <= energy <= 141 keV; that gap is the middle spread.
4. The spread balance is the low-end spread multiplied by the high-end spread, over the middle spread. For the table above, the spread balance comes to 10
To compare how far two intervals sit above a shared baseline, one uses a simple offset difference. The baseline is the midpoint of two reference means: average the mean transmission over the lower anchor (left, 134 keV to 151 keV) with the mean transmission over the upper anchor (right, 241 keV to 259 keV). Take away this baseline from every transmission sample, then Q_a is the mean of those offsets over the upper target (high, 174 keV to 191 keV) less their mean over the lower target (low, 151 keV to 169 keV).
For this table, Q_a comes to -2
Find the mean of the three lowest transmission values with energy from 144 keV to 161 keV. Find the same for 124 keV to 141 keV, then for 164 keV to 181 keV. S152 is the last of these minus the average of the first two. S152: 10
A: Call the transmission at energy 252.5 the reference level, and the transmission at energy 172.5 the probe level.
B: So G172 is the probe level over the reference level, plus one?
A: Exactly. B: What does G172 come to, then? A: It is 2.01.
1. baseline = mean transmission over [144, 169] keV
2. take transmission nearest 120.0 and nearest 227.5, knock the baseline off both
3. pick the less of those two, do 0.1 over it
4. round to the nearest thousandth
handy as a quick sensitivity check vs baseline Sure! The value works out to -0.003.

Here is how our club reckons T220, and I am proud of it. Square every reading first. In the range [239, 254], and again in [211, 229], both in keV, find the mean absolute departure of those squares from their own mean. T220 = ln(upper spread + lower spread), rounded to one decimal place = 5.4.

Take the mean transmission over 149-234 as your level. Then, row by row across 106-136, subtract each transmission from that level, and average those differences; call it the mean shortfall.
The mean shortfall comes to 16.5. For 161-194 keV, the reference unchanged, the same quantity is -0.6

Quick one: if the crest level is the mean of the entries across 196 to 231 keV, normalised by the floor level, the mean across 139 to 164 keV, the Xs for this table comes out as 1.01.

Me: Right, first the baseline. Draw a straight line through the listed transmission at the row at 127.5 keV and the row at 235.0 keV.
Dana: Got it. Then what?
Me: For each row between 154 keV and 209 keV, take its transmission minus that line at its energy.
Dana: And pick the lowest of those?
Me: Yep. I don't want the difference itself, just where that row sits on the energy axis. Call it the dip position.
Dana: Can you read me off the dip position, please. 202.5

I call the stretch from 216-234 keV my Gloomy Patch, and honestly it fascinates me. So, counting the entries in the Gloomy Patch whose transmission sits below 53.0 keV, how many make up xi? 2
